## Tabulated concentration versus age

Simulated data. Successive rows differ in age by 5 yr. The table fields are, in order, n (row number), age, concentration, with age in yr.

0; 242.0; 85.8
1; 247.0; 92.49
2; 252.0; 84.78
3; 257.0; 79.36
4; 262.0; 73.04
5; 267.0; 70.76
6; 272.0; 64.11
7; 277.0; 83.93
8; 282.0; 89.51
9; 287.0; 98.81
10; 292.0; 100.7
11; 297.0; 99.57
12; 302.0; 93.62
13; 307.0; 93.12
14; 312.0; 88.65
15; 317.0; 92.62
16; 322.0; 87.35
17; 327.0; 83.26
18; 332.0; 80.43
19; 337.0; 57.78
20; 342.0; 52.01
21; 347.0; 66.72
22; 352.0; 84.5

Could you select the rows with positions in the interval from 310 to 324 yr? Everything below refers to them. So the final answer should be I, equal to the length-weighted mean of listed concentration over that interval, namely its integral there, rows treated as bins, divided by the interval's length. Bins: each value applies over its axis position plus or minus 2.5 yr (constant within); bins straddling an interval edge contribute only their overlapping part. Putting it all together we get 90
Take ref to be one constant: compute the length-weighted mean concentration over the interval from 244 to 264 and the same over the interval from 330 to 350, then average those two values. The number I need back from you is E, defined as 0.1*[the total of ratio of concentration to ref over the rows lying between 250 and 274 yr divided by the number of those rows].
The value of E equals 0.101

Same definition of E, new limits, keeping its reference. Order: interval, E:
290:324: 0.127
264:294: 0.115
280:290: 0.128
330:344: 0.086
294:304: 0.131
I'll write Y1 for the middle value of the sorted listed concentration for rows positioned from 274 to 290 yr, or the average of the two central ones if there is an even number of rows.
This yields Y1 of 90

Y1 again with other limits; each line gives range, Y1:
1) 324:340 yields 80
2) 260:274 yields 71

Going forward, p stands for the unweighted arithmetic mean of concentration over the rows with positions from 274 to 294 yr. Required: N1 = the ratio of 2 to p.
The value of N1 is 0.021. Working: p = 93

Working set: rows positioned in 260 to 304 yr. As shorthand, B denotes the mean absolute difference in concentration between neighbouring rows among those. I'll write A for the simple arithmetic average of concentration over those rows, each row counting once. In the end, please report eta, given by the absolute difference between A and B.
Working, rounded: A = 86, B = 7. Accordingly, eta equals 79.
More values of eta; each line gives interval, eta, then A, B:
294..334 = 86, 90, 4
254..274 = 67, 72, 5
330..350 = 50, 64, 14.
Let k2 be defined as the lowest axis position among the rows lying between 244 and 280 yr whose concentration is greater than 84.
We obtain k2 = 247.0 yr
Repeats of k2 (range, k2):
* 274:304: 282.0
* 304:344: 307.0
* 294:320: 297.0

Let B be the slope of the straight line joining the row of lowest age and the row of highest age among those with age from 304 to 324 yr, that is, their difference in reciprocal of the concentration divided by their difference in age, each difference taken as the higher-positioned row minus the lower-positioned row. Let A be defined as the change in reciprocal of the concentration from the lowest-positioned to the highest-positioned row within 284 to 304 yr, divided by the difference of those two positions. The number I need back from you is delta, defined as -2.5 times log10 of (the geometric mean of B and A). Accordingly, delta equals 10.9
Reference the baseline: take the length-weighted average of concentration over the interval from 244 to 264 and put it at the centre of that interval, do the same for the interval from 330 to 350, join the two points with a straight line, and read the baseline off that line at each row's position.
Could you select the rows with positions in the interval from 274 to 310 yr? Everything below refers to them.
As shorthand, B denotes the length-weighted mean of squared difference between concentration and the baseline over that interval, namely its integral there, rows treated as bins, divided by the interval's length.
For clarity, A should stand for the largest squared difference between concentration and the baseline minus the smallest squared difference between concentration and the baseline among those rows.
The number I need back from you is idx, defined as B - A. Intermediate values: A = 643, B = 426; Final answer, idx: -217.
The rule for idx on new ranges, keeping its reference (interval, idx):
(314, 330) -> 98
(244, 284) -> -137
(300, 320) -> 238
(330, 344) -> -25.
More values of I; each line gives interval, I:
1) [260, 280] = 73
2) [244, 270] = 80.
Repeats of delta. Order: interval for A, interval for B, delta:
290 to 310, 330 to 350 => 10.0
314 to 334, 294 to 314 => 10.1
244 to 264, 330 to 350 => 9.4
